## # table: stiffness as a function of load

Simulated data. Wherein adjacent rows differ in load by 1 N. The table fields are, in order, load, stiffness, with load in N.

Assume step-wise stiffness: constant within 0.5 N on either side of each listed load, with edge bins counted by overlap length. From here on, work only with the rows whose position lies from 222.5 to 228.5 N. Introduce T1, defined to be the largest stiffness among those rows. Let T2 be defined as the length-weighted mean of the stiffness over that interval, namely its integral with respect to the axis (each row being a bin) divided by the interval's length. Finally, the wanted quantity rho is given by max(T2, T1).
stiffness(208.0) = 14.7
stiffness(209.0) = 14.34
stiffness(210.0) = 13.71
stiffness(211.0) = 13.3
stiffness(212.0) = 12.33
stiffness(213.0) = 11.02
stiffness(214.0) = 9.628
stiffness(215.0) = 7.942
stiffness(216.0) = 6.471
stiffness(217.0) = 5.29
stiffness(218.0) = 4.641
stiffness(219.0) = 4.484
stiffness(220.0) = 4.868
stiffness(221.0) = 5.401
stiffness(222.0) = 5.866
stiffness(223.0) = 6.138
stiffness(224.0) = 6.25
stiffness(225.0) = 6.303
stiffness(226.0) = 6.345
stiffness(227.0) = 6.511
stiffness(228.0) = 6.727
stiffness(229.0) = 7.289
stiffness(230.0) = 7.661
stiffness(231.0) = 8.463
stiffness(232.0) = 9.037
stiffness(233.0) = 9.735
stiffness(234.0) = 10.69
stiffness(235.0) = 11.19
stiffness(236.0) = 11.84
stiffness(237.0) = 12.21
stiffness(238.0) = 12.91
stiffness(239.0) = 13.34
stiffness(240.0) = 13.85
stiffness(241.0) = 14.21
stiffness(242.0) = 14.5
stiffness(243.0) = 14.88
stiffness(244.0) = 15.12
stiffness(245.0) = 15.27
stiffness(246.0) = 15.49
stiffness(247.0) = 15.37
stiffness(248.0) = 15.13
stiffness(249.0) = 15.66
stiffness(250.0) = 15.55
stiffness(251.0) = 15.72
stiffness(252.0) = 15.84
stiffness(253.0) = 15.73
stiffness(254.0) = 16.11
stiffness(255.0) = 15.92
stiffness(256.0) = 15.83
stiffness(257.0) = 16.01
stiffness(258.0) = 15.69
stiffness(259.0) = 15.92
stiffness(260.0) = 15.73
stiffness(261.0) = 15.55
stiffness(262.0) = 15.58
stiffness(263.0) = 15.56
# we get 6.7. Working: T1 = 6.727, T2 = 6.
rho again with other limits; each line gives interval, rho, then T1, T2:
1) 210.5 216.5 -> 13.3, 13.3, 10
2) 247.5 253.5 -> 15.8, 15.84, 16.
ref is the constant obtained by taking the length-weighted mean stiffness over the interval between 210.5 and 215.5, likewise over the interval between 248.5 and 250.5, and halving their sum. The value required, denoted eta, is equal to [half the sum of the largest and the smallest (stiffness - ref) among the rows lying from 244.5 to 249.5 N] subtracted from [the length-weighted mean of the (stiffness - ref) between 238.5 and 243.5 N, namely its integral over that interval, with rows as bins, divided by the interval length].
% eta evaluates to -1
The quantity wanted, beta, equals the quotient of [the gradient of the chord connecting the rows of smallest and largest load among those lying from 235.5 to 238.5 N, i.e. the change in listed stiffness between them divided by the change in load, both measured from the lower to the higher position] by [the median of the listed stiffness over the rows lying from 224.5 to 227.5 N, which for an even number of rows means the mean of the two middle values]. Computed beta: 0.08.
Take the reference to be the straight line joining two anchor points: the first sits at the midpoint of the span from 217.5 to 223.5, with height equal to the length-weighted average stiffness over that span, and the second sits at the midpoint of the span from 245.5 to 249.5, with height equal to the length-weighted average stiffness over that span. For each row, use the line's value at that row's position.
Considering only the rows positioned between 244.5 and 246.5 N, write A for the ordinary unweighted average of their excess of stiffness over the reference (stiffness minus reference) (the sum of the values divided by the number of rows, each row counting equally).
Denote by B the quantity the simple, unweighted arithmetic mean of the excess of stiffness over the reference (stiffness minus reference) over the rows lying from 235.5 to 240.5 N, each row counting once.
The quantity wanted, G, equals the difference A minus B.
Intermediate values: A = 0.7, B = 1.0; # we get 0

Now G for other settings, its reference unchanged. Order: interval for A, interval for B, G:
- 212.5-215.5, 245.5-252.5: 7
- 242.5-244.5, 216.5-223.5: 1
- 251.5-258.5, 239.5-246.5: -3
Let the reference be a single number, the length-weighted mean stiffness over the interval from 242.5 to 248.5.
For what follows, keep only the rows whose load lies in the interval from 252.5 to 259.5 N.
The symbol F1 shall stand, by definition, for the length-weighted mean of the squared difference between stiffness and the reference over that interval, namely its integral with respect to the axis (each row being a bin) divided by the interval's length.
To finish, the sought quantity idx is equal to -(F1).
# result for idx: 0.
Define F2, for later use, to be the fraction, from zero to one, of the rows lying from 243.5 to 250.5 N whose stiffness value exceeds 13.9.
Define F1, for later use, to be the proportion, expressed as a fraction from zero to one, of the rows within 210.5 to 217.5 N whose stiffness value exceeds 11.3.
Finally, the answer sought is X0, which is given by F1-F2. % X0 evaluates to -0.7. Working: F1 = 0.29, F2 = 1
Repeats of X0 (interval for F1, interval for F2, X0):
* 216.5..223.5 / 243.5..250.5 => -1.0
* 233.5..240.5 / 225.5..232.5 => 0.7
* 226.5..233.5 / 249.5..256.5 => -1.0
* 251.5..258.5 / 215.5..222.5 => 1.0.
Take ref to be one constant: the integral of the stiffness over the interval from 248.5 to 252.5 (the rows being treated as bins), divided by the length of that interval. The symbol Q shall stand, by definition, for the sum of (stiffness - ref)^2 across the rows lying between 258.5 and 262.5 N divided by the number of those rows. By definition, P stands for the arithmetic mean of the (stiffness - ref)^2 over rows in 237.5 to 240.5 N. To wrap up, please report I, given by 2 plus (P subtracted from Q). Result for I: -4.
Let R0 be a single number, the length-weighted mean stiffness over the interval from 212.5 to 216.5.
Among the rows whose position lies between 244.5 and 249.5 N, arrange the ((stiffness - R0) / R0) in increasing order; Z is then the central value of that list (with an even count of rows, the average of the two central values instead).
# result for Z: 0.8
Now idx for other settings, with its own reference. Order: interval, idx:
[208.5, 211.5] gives -2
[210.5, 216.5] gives -32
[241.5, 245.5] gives 0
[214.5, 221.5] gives -94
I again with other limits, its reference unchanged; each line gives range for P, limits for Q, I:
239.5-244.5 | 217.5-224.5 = 107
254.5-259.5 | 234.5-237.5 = 18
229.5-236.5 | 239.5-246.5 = -33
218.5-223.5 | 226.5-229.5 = -27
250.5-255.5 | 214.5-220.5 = 105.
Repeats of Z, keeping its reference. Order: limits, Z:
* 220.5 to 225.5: -0.3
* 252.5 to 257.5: 0.8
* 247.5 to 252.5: 0.8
